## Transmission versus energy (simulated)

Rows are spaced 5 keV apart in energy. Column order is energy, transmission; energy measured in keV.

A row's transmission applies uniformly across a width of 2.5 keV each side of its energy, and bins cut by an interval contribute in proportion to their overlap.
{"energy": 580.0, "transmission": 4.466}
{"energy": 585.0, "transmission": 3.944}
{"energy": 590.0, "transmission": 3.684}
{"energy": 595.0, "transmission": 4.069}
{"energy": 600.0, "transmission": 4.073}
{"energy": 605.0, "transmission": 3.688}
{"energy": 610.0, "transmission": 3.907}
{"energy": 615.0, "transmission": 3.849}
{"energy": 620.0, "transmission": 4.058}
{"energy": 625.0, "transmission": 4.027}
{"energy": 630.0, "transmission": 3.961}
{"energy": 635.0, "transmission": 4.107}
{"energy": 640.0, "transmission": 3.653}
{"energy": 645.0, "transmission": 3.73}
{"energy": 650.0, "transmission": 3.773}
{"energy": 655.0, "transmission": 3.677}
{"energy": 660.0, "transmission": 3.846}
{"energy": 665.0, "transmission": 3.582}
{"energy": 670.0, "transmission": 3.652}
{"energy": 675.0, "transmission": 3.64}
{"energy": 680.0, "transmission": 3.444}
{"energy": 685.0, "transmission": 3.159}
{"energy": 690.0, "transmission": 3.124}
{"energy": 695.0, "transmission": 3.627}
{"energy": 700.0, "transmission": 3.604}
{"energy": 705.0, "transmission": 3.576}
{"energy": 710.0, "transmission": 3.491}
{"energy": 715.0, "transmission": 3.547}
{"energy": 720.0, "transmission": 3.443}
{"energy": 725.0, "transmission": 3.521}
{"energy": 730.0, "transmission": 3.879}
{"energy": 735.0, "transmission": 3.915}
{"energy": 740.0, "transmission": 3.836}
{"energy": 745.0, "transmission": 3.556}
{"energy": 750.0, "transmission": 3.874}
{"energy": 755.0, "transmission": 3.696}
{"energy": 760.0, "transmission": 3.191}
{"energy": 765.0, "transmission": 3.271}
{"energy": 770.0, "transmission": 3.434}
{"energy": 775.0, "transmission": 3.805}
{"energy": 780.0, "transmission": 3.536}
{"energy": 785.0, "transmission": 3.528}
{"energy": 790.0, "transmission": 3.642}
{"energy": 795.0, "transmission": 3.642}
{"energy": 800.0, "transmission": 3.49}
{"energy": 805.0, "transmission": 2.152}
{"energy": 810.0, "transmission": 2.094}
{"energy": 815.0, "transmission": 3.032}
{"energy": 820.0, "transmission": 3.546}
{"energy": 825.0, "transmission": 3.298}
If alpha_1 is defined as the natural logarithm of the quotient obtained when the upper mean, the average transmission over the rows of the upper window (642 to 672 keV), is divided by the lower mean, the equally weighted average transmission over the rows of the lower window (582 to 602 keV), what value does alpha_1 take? -0.06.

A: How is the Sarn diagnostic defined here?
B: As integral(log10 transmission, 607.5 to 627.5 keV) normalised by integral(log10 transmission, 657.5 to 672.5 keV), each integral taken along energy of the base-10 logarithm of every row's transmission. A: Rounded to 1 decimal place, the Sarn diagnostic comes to 1.4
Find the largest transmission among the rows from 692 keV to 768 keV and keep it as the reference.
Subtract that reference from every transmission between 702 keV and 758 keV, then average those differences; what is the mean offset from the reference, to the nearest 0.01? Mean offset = -0.25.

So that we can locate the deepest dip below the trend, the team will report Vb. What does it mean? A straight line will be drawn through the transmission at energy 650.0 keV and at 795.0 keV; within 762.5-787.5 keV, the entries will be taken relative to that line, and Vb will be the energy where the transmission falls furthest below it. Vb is 765.0 keV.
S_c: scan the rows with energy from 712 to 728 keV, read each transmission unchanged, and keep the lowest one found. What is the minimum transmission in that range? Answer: 3.443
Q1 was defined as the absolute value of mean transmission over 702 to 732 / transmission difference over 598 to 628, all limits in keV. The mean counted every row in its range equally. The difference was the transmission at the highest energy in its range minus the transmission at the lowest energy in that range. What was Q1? 78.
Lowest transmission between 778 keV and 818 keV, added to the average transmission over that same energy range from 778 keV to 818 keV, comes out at 5.2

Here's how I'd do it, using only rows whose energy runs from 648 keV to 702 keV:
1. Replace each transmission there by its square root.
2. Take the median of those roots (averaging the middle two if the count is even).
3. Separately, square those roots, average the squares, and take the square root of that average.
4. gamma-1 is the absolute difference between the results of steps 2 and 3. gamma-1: 0.018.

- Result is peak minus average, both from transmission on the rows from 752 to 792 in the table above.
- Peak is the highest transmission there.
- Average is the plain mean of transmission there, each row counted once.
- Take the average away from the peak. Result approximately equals 0.29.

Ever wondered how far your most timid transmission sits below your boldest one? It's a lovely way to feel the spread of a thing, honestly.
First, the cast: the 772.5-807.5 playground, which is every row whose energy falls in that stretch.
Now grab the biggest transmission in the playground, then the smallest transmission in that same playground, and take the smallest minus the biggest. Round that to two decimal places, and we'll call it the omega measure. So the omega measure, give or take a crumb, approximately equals -1.65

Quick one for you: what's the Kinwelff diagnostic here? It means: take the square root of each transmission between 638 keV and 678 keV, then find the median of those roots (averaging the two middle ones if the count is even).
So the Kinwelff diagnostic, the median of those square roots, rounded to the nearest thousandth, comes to 1.914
